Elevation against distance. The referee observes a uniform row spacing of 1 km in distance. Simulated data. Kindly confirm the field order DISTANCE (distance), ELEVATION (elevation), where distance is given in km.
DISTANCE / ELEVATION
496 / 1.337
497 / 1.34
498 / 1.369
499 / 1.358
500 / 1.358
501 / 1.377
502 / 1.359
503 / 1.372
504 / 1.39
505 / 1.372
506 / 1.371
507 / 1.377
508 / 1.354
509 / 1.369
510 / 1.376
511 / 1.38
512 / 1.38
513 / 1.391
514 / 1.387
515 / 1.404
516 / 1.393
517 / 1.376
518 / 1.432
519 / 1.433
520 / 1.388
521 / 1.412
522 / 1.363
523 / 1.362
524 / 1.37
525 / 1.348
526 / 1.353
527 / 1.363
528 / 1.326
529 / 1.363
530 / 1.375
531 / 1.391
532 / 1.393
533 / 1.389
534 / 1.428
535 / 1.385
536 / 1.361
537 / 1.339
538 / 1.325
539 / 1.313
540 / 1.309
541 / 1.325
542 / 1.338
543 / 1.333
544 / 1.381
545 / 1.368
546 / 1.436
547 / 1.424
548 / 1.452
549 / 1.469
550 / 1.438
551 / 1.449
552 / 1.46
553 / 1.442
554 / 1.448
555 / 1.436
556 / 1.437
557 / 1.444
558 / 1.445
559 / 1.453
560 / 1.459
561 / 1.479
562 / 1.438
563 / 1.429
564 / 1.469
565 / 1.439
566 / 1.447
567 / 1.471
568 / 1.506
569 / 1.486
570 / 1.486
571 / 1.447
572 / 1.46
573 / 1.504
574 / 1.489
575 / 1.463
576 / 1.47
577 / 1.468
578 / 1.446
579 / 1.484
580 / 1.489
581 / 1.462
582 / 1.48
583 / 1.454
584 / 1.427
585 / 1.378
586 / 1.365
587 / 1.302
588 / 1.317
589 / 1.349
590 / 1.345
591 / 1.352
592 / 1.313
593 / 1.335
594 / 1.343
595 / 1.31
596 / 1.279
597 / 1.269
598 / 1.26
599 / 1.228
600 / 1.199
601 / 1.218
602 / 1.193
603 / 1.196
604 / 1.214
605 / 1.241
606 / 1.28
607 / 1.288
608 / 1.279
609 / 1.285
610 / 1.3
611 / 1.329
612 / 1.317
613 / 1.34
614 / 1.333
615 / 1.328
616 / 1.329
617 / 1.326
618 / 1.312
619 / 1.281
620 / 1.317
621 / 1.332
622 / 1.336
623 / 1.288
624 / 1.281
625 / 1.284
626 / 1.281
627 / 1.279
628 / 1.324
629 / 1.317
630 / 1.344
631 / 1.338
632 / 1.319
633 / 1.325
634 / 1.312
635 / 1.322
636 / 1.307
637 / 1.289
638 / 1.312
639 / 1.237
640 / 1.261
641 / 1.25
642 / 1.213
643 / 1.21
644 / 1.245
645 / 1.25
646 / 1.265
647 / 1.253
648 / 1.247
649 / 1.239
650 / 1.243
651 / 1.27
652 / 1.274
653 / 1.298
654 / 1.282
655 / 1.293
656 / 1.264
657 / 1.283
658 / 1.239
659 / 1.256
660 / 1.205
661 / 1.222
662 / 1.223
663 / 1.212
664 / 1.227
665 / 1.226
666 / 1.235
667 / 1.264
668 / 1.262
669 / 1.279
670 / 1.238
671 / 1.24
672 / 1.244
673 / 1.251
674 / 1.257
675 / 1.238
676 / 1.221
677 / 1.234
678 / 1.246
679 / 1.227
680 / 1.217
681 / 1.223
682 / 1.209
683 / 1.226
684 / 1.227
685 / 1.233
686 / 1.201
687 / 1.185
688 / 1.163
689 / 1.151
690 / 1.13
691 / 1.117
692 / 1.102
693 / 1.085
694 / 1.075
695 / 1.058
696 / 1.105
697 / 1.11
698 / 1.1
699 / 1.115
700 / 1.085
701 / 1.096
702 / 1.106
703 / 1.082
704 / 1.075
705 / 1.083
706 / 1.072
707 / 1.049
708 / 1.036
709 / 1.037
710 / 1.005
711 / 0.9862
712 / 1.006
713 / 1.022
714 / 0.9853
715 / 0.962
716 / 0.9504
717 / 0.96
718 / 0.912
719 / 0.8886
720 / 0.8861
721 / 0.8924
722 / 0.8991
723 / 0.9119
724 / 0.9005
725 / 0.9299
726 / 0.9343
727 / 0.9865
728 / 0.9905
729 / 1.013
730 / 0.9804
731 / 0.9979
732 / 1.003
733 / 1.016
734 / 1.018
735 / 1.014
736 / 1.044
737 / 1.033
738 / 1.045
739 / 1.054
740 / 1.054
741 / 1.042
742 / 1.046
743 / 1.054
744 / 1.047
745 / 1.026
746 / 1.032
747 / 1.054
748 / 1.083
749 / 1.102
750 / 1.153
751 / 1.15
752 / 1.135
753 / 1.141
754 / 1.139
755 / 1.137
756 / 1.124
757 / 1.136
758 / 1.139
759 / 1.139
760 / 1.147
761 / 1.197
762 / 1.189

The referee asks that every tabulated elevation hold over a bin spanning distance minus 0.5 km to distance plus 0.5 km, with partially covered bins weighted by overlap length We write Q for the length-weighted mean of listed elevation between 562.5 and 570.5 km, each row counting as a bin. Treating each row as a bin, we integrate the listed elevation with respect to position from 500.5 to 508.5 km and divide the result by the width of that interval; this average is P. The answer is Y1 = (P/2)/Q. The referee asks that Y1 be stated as 0.47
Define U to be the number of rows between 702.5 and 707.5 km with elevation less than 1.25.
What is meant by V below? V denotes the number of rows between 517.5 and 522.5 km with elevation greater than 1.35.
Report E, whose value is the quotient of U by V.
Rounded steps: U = 5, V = 5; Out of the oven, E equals 1.0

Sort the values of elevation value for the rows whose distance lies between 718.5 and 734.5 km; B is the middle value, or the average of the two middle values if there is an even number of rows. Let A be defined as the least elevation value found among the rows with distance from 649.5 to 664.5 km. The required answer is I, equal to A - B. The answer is 0.25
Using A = 1.205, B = 1.0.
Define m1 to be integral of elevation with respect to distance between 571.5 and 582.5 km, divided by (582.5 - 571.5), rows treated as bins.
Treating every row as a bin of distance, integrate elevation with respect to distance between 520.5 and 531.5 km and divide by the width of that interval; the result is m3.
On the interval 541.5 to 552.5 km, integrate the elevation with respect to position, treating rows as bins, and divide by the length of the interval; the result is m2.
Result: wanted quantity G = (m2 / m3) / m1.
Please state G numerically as 0.70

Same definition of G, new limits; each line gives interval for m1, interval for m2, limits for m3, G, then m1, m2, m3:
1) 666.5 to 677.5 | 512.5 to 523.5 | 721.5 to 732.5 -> 1.17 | 1.25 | 1.39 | 0.96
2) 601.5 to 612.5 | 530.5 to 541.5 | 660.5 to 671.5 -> 0.87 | 1.27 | 1.36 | 1.24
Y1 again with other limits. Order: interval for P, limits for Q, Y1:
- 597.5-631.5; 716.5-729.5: 0.69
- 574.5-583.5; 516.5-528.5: 0.53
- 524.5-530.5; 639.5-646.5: 0.55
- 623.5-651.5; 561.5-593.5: 0.45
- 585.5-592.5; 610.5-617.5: 0.50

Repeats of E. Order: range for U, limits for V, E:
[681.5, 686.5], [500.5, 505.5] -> 1.0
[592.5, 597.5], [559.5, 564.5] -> 0.0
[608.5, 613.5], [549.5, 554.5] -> 0.0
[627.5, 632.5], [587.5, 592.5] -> 0.0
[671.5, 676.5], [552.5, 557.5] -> 0.6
